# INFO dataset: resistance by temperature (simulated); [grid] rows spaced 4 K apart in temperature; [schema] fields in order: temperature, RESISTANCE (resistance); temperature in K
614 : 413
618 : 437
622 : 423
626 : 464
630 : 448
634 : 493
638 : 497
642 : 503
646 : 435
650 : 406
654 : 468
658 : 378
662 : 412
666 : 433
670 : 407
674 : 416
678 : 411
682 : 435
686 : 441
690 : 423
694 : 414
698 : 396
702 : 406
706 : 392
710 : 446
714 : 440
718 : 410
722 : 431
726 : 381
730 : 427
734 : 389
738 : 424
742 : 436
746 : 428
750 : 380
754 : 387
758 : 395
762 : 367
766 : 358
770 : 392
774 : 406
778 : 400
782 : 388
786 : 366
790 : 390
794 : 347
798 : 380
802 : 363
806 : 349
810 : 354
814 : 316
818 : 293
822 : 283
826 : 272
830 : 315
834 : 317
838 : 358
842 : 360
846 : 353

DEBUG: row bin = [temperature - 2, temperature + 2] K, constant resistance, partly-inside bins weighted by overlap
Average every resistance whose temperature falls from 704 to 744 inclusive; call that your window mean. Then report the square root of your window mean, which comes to 20.4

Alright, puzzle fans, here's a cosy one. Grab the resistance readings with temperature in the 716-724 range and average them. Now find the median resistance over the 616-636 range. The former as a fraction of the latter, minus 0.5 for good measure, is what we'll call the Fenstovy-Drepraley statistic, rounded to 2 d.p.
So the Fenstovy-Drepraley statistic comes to 0.44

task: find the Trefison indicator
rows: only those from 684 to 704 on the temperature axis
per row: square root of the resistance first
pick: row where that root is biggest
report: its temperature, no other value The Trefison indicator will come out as 686 K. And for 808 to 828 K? 810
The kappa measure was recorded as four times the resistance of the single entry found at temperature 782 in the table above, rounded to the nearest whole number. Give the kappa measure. 1552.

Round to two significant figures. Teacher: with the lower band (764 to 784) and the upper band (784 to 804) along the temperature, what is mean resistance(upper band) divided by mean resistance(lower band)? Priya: 0.95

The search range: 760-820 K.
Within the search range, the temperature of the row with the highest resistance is 774 K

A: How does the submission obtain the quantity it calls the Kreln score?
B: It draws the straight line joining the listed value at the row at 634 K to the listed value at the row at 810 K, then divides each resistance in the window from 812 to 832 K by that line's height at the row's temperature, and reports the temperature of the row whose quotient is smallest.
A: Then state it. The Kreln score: 826 K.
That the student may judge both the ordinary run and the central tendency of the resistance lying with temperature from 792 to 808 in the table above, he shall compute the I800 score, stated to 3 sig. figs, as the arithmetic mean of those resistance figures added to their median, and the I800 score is 716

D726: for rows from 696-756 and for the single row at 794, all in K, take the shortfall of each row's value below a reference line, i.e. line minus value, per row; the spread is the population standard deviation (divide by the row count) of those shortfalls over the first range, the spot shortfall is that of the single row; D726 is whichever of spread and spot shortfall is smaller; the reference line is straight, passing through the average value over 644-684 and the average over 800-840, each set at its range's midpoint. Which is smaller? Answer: -9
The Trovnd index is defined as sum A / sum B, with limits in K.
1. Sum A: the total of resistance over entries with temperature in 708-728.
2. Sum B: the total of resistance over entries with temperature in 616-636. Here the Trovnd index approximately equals 0.931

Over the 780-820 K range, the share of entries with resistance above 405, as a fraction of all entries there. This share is 0.00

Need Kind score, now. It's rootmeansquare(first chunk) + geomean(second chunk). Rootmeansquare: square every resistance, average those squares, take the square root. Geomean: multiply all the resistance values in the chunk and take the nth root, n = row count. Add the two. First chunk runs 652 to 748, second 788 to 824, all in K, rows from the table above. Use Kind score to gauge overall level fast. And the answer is 759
